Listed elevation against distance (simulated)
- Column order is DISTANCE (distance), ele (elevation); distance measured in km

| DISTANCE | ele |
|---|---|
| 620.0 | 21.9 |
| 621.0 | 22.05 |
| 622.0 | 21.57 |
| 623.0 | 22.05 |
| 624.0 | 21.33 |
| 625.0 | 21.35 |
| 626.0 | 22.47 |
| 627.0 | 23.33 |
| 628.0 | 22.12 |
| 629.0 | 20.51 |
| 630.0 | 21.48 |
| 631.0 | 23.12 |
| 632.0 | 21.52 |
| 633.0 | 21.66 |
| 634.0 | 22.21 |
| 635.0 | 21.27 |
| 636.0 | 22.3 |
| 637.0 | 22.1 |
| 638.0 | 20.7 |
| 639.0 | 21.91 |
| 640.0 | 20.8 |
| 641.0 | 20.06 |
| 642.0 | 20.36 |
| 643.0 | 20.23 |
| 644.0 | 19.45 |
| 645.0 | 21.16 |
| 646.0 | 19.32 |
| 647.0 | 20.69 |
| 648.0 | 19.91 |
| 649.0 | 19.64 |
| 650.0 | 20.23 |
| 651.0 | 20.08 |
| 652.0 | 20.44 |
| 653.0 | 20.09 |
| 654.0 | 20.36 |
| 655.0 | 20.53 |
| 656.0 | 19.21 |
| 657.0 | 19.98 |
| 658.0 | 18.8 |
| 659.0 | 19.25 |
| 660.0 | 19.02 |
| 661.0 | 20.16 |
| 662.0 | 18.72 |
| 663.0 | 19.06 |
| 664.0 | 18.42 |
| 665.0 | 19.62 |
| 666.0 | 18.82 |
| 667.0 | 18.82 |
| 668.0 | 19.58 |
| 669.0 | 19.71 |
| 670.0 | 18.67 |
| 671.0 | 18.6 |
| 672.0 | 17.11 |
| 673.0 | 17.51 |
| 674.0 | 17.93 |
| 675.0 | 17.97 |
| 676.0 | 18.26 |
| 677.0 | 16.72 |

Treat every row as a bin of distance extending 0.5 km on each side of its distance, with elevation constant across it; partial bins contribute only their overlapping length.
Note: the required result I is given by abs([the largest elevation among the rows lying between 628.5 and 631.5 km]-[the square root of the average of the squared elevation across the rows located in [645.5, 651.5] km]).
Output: 3.1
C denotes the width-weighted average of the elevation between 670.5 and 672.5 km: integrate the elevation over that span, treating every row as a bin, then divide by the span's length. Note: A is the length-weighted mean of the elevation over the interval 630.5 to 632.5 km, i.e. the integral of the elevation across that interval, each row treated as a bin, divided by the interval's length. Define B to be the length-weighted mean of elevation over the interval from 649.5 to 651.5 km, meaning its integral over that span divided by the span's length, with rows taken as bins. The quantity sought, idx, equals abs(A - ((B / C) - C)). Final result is 39.0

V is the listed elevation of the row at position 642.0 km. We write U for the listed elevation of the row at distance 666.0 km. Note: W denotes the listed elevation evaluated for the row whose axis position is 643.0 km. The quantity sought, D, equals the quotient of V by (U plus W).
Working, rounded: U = 18.82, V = 20.36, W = 20.23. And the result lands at 0.52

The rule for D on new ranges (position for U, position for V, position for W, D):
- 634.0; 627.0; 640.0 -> 0.54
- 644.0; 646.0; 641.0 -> 0.49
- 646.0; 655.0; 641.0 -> 0.52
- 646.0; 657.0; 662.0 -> 0.53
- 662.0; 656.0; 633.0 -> 0.48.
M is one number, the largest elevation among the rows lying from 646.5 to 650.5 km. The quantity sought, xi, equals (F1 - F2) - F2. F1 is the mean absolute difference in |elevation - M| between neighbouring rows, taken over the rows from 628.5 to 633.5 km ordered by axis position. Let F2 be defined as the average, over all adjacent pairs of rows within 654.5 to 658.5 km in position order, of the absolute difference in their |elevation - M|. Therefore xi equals -1.2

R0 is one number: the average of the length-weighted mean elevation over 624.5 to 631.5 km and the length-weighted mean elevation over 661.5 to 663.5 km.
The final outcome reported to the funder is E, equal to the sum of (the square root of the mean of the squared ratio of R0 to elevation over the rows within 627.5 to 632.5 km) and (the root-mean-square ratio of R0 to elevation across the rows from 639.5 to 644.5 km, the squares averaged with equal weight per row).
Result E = 1.96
